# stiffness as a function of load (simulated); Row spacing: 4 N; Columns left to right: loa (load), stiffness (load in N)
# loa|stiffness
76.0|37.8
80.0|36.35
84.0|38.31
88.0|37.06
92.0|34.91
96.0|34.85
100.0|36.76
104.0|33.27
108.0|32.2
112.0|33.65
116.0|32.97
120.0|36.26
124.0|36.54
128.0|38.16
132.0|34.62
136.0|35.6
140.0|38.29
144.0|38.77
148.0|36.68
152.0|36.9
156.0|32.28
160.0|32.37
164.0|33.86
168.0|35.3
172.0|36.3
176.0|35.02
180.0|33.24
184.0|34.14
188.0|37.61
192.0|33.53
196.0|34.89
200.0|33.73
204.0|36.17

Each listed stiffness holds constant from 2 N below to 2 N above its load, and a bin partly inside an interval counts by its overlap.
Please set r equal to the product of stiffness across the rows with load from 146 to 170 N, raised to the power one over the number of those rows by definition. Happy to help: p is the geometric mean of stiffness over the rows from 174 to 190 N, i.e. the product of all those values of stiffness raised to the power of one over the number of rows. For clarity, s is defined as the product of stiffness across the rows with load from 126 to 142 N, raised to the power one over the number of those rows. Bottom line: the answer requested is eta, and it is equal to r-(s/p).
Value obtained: 33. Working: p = 35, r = 35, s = 36.6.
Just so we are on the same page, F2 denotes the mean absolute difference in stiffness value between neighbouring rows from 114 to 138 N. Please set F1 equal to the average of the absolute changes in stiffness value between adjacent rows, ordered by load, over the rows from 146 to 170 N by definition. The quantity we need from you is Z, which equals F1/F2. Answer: 0.81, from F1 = 1.57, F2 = 1.94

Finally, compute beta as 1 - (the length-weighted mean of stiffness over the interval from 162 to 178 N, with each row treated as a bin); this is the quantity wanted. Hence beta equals -34.1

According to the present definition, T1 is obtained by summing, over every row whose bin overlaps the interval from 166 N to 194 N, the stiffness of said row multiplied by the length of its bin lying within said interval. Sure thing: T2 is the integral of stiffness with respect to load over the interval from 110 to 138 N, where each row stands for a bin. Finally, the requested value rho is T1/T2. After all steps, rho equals 0.99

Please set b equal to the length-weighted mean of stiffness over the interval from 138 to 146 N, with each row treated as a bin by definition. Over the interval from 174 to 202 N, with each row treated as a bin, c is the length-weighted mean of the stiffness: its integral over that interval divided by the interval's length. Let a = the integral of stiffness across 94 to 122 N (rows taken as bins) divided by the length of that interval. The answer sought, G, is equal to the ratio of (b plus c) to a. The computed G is 2.13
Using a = 34.3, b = 38.5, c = 34.6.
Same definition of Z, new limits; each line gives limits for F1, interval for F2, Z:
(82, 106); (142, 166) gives 1.04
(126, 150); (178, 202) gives 0.89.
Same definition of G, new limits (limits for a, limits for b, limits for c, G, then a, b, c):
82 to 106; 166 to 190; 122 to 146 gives 2.02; 35.9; 35.3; 37.0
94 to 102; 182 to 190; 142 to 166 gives 1.98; 35.8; 35.9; 35.1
